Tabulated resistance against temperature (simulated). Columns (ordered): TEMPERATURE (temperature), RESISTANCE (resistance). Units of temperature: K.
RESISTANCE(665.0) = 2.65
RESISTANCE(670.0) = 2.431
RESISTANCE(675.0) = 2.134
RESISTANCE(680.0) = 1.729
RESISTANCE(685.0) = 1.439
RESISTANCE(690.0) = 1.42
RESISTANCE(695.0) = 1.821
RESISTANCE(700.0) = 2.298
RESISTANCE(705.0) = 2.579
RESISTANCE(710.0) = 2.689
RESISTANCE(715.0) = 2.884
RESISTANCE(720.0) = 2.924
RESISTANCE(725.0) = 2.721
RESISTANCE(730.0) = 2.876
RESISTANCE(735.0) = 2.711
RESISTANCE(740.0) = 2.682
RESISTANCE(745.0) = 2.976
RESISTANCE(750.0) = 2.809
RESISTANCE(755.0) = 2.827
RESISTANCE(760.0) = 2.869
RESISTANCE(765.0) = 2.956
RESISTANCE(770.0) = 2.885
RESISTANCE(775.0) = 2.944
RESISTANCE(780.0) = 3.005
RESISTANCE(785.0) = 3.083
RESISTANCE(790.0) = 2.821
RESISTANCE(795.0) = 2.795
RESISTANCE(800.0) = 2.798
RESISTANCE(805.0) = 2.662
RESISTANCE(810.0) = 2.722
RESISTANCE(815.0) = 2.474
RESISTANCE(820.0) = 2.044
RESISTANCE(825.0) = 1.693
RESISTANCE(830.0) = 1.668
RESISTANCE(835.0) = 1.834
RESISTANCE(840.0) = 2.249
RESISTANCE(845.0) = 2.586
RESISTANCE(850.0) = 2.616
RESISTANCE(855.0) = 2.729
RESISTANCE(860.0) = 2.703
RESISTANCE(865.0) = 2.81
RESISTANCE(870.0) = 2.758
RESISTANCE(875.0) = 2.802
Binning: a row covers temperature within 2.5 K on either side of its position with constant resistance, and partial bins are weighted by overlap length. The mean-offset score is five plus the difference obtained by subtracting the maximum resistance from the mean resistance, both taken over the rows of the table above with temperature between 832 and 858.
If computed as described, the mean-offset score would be 4.67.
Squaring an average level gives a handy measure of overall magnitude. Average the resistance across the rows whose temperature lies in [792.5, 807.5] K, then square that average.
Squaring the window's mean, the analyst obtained 7.57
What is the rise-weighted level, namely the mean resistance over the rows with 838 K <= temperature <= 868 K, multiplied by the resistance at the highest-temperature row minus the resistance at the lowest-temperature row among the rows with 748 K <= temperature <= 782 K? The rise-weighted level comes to 0.51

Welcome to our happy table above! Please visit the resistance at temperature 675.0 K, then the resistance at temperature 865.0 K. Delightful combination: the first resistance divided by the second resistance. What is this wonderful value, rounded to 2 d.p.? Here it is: 0.76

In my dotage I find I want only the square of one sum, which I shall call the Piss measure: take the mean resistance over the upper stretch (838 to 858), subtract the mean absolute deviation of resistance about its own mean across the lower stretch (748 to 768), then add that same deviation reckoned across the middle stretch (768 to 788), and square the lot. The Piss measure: 6.6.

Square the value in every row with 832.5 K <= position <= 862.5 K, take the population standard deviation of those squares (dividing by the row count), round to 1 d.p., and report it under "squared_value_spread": 1.5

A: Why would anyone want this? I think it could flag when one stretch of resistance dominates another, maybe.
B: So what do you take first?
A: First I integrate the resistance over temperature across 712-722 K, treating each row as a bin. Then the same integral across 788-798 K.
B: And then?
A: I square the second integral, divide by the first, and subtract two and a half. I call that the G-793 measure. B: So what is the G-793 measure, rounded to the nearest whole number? 25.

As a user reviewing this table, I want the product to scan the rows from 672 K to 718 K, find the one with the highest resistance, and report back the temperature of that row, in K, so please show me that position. 715.0 K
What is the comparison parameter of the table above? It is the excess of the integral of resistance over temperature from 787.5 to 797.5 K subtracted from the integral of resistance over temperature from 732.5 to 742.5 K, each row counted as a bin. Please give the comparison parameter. -1.1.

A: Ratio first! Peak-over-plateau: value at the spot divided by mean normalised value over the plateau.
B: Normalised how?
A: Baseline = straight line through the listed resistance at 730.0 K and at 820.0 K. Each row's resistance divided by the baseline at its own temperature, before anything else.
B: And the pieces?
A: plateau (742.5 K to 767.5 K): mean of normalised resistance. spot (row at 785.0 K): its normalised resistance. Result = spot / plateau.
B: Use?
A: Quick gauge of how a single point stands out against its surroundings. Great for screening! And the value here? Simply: 1.19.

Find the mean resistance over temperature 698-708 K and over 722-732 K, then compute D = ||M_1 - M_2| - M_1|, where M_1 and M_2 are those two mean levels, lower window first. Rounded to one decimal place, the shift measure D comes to 2.1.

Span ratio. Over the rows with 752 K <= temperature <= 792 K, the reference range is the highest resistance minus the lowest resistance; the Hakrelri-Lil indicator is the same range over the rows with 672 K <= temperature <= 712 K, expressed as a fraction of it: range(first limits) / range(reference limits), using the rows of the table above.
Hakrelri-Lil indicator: 4.8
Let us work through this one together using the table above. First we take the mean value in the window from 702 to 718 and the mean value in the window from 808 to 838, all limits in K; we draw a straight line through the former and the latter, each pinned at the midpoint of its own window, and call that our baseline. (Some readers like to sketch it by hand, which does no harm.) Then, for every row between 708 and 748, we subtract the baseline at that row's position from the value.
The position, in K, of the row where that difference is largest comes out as 745.0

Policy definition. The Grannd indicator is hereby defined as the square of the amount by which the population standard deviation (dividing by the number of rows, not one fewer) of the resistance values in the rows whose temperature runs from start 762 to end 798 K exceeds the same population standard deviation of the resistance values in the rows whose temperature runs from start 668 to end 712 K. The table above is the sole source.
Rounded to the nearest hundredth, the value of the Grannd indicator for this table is 0.13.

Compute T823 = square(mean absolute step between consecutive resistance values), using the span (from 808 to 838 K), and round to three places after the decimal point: 0.060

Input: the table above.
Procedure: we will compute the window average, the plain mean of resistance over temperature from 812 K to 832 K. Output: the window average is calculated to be 2.0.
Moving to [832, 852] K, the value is 2.3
